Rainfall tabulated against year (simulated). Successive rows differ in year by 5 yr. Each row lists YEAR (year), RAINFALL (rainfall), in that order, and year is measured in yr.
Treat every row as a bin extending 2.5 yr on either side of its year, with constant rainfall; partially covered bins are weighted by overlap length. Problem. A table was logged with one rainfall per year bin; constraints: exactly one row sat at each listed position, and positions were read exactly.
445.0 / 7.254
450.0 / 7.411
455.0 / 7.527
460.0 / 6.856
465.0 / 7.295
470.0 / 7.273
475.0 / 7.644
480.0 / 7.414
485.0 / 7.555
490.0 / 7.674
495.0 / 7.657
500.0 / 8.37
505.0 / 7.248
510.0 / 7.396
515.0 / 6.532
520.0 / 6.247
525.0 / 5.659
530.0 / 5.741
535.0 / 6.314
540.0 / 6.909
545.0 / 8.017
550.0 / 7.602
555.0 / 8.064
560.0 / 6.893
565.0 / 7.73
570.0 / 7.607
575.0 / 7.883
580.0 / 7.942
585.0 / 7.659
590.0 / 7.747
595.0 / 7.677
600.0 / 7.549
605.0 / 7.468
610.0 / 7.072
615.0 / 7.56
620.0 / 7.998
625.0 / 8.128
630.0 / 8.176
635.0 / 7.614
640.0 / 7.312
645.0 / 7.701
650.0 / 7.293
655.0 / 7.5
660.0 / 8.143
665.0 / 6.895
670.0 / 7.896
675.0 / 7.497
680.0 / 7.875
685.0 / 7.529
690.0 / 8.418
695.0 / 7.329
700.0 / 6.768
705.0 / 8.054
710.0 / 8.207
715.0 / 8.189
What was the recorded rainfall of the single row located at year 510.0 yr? 7.396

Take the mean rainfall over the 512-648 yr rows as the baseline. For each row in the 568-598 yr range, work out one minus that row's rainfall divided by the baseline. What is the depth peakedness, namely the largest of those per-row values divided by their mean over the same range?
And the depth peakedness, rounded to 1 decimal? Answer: 0.6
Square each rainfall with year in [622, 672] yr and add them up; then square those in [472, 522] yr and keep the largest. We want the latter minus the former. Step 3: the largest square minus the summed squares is -519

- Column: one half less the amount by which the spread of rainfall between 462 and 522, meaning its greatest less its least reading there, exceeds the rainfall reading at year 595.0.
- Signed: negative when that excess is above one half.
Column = 6.1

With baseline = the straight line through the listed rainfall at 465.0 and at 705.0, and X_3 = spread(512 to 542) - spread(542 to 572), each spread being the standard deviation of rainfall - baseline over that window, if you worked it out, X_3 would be 0.03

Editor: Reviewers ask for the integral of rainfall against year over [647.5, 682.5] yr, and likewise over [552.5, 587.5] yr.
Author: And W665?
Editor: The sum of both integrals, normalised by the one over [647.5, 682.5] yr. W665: 2.01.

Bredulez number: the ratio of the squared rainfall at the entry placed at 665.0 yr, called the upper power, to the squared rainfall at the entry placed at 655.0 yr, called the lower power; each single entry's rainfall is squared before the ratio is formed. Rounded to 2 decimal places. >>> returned 0.85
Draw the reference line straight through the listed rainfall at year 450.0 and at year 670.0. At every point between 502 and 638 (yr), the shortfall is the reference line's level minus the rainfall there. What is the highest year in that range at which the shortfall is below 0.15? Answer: 630.0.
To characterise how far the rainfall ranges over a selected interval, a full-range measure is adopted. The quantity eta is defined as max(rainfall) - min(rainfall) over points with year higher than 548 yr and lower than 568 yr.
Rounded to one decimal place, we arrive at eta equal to 1.2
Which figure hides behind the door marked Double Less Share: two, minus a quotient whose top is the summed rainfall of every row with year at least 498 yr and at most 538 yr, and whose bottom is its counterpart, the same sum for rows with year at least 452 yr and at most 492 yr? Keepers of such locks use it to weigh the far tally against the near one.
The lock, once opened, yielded 1.1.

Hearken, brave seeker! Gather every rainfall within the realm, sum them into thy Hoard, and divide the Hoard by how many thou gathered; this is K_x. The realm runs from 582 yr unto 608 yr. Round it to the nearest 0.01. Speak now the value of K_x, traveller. 7.62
